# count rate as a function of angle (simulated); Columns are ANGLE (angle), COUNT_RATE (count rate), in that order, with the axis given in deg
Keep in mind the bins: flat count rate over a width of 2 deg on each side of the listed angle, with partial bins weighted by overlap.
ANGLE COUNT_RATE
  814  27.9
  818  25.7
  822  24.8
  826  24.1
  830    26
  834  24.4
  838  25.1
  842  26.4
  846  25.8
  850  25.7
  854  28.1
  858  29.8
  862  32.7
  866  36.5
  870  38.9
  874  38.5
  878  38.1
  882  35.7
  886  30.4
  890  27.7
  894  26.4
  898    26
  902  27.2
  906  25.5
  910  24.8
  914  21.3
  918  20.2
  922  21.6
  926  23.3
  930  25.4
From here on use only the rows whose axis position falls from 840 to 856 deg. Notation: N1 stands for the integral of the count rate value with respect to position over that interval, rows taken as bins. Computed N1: 424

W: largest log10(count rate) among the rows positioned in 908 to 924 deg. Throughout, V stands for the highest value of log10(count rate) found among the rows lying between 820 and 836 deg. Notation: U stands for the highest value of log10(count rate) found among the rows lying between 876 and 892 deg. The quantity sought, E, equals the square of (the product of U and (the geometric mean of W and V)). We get 4.93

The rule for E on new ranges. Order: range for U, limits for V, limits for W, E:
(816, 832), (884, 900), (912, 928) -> 4.06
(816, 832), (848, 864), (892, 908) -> 4.35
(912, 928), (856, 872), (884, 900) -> 4.41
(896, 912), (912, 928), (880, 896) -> 4.37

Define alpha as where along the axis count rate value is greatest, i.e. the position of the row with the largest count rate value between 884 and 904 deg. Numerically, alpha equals 886 deg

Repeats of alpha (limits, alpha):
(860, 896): 870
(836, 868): 866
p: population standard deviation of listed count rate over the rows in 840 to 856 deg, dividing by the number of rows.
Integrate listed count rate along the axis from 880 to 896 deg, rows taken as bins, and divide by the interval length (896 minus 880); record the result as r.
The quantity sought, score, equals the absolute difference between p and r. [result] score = 29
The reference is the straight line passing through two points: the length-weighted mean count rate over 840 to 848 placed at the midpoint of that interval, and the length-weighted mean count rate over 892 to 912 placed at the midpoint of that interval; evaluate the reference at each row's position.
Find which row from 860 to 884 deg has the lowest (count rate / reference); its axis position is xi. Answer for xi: 862 deg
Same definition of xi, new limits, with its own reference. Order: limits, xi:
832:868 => 834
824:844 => 826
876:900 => 898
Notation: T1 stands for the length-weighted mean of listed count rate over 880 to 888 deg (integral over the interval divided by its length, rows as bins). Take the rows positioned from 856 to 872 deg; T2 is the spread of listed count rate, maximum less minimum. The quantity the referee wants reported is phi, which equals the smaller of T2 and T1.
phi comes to 9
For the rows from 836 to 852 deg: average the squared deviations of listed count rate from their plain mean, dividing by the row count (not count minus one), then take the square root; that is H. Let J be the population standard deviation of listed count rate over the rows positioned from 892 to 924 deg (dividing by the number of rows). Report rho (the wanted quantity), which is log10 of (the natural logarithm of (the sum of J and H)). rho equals 0.04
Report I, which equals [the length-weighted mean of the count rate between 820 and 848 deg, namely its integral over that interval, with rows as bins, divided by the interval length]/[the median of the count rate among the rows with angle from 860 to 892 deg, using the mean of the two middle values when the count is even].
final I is 0.7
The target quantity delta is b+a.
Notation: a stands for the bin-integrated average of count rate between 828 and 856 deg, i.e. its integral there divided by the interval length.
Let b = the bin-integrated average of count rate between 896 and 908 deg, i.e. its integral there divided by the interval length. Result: 52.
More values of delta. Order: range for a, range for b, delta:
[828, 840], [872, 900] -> 57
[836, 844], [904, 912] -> 51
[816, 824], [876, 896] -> 57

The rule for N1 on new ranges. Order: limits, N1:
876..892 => 528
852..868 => 508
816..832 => 402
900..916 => 395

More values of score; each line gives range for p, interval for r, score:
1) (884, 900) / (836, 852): 24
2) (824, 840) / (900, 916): 24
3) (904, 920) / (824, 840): 23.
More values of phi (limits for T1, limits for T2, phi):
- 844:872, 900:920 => 7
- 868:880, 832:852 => 2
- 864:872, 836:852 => 1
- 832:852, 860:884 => 6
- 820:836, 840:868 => 11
